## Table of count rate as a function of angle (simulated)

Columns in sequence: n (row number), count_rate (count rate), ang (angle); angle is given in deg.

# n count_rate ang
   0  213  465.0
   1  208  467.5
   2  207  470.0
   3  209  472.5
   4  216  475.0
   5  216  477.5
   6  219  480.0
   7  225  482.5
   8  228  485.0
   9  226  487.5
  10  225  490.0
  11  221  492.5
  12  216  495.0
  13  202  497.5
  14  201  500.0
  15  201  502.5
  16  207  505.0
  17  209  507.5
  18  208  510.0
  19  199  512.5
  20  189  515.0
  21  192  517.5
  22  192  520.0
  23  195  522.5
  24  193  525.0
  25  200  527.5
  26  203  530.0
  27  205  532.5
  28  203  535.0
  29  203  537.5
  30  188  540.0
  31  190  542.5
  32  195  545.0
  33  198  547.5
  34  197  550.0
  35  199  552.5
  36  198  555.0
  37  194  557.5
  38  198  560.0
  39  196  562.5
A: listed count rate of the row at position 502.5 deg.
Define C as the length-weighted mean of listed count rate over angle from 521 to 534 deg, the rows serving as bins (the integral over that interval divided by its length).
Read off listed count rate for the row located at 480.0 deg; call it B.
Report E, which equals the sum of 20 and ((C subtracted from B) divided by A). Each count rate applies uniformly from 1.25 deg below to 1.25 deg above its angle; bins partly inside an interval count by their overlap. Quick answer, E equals 20.1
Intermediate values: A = 201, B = 219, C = 199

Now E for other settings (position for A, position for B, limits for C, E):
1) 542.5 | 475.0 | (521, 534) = 20.1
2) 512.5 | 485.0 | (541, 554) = 20.2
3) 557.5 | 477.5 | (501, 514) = 20.1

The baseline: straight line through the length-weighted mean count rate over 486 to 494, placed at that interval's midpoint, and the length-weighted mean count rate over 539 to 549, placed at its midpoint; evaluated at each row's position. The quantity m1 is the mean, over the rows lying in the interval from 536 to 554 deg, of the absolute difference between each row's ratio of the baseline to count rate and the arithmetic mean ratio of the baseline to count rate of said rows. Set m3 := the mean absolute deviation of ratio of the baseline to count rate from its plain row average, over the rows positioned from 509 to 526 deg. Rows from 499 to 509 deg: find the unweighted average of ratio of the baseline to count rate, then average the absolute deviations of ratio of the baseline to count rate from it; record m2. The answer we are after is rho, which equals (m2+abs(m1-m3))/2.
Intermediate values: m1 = 0.0269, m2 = 0.025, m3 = 0.021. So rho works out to 0.016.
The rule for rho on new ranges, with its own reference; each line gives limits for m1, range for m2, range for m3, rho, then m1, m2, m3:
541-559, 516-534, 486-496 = 0.024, 0.0202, 0.037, 0.009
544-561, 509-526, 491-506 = 0.018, 0.0138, 0.021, 0.030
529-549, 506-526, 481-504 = 0.019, 0.0199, 0.022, 0.035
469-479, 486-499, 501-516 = 0.014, 0.0275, 0.027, 0.027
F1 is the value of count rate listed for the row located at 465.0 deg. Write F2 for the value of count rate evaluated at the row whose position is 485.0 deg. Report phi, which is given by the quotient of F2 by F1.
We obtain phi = 1.07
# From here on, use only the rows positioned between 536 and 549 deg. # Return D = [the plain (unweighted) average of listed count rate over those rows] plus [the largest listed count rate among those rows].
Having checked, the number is 398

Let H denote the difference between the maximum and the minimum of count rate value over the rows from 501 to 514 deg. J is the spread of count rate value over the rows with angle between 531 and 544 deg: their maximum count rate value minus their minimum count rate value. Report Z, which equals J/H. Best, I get 1.7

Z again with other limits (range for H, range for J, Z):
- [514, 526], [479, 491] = 1.5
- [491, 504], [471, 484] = 0.8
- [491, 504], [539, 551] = 0.5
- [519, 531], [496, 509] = 0.7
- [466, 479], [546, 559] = 0.6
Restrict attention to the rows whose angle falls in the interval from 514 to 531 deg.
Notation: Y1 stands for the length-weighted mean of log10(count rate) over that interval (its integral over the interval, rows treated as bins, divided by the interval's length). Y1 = 2.29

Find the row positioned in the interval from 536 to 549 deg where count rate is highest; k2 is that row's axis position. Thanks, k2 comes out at 537.5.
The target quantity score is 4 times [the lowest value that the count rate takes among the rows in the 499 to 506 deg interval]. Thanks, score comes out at 804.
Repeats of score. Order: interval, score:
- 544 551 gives 780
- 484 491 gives 900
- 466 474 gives 828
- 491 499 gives 808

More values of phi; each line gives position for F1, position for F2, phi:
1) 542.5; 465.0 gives 1.12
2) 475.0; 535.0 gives 0.94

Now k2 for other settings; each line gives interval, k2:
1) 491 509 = 492.5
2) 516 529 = 527.5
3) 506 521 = 507.5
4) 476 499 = 485.0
